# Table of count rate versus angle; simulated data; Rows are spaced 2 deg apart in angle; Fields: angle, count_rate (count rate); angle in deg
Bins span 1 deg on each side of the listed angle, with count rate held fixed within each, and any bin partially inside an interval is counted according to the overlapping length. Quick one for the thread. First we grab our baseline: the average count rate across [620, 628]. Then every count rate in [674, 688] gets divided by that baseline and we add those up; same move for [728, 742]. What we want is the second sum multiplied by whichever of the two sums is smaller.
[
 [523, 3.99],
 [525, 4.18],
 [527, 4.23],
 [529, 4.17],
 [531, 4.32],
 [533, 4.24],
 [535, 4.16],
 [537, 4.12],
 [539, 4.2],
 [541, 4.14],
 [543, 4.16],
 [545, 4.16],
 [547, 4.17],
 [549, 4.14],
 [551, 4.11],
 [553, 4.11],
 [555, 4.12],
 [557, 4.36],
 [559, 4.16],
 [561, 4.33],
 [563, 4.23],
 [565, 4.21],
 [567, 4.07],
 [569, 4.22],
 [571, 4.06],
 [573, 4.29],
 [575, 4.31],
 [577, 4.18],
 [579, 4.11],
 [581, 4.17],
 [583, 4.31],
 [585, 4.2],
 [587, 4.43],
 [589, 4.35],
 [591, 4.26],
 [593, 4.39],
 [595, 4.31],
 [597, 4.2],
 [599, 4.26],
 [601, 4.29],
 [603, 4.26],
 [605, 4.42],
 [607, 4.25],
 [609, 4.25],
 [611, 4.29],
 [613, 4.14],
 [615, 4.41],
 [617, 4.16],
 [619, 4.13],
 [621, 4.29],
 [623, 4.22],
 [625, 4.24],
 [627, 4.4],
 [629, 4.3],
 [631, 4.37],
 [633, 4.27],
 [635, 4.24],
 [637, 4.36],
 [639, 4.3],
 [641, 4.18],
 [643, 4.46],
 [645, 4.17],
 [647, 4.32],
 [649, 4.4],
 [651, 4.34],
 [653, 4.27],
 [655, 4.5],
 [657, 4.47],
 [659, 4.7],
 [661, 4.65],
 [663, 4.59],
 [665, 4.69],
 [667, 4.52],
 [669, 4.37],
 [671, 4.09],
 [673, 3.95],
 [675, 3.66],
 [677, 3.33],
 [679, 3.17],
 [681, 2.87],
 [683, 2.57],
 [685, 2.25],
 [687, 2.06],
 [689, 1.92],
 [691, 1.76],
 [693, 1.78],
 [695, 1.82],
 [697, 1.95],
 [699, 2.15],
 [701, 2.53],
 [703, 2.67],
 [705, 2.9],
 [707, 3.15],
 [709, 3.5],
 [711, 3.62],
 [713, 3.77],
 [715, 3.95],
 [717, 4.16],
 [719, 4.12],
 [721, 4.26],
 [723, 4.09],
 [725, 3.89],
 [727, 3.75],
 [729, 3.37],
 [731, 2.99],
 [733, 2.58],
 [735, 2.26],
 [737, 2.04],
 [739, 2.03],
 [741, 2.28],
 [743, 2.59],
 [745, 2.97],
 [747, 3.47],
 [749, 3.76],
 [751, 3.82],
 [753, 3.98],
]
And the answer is 17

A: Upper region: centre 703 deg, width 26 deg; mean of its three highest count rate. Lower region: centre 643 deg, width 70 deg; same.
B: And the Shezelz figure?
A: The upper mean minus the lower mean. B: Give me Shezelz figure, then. -0.9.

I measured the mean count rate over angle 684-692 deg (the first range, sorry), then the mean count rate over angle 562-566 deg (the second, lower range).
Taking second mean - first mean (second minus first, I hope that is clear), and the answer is 2.2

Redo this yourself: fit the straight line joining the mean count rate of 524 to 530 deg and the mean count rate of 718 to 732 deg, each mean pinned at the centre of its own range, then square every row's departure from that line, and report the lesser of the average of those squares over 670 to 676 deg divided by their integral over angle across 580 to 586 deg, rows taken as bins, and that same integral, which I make 0.16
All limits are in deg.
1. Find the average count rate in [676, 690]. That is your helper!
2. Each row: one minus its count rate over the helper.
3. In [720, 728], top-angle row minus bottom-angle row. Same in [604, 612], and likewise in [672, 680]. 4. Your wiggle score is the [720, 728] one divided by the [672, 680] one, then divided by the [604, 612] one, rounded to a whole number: 13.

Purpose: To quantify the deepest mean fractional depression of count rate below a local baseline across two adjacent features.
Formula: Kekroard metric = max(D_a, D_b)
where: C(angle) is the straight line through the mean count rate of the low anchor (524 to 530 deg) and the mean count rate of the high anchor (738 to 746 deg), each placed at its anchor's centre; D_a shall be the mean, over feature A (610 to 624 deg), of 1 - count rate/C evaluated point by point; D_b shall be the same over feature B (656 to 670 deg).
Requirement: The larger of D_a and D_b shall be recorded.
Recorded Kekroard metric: -0.22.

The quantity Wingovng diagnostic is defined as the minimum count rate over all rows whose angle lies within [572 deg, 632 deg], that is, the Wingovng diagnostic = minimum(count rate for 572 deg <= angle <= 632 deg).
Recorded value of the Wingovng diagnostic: 4.11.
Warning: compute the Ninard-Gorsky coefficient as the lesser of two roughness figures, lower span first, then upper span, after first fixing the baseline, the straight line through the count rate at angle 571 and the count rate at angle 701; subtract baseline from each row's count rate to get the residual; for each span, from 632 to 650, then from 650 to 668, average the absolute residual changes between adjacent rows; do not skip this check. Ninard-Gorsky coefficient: 0.112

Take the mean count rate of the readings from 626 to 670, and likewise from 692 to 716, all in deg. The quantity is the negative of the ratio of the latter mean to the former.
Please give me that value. -0.64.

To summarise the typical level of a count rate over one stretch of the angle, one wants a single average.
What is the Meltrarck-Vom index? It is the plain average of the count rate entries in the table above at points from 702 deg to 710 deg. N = 3.1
